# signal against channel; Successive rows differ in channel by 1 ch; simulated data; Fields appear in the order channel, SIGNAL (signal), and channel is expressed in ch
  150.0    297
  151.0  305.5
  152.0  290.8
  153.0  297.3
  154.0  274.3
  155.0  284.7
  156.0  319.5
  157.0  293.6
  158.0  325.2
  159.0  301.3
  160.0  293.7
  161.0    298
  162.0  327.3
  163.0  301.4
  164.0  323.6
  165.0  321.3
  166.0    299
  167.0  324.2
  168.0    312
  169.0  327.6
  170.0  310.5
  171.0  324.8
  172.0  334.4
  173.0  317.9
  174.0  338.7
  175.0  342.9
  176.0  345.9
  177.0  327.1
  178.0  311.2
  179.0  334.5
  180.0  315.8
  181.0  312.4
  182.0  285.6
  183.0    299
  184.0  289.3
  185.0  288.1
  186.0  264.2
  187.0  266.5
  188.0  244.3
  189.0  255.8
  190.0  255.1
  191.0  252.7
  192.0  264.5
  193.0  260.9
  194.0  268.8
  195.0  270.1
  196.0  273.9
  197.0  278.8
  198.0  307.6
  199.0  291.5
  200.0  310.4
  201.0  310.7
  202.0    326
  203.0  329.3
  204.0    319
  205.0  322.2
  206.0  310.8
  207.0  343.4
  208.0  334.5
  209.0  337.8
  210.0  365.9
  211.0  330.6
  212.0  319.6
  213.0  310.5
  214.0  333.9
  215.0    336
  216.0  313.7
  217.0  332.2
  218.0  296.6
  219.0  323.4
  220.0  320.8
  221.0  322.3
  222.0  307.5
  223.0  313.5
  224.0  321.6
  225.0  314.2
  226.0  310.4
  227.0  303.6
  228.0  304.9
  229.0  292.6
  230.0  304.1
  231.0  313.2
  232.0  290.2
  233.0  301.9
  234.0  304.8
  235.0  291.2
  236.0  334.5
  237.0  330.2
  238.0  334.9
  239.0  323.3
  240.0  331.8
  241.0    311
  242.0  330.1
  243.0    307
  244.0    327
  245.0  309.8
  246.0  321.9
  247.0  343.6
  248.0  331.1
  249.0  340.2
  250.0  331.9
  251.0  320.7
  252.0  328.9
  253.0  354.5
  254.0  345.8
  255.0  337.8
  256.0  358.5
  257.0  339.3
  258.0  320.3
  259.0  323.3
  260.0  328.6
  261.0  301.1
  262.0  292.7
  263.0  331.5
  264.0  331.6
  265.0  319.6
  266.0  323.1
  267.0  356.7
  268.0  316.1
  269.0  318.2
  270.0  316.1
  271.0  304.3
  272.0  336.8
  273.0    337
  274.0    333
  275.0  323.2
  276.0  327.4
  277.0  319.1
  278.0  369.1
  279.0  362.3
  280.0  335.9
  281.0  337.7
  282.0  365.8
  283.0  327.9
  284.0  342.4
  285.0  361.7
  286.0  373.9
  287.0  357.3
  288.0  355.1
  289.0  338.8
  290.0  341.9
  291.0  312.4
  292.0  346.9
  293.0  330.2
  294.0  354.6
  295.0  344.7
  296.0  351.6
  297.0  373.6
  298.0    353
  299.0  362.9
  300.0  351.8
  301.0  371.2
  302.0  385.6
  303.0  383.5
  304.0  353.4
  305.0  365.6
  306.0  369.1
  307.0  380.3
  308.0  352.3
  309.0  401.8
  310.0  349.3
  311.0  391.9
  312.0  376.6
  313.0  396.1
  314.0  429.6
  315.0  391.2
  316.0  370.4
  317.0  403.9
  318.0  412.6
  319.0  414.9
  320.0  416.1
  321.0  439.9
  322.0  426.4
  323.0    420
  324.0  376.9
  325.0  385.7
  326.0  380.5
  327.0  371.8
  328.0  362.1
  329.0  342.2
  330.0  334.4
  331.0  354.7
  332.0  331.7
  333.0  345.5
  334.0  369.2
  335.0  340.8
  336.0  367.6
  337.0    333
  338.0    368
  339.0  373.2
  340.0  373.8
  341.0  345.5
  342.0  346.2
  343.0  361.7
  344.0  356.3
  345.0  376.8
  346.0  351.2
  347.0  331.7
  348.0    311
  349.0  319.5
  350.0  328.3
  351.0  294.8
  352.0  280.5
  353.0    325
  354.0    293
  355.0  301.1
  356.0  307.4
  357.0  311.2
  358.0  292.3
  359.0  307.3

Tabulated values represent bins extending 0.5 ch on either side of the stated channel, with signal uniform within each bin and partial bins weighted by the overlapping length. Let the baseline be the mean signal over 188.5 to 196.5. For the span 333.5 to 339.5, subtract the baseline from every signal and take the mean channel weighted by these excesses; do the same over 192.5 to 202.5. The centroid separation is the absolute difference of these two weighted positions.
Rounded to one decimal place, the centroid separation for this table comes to 136.9 ch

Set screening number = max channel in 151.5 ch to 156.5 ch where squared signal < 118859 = 156.0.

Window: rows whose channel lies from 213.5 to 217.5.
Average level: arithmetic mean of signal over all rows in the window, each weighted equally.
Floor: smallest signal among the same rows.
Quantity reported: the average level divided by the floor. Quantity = 1.049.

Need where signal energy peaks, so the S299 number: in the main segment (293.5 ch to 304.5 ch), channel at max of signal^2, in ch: 302.0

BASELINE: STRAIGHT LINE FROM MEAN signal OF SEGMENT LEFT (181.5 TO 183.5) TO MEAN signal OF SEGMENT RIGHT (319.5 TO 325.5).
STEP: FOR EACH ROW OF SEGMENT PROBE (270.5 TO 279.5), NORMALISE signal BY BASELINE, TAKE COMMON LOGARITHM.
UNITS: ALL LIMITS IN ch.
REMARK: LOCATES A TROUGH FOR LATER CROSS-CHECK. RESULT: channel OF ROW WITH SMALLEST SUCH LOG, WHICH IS 271.0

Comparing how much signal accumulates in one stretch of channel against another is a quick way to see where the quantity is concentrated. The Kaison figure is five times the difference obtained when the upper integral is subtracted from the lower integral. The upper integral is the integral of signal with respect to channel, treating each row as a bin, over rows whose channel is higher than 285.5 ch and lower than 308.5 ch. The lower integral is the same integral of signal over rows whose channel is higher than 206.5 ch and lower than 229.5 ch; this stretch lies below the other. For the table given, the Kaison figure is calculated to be -4101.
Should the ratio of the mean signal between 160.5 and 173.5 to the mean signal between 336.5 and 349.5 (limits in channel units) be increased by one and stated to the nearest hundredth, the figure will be 1.91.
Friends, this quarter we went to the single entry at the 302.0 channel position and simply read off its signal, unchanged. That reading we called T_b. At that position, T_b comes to 385.6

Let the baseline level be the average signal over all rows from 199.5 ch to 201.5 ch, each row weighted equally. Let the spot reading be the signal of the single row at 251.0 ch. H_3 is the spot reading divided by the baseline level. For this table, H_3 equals 1.03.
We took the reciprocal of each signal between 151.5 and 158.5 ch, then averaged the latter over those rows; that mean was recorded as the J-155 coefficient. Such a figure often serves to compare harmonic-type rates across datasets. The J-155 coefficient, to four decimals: 0.0034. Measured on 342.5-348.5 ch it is 0.0029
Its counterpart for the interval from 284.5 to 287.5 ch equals 0.0027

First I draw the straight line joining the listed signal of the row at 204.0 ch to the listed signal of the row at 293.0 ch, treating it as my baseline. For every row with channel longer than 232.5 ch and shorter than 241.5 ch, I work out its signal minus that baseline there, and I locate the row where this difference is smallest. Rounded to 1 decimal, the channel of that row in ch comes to 235.0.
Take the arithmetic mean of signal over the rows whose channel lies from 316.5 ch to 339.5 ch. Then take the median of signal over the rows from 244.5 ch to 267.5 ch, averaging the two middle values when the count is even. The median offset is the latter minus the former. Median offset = -46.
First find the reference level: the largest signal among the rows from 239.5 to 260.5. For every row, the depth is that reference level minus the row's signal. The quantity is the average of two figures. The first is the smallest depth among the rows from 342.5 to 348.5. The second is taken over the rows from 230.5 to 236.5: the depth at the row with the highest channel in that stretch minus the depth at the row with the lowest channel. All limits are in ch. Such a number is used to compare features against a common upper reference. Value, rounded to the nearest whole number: -20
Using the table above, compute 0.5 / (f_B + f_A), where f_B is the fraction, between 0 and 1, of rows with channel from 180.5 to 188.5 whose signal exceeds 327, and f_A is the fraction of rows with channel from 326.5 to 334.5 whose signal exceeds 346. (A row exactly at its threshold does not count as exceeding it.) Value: 1.0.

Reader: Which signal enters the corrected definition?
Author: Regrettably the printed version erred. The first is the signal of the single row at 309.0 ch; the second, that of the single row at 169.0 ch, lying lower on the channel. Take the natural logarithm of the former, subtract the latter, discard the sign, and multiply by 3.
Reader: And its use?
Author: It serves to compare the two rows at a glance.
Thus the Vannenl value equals 965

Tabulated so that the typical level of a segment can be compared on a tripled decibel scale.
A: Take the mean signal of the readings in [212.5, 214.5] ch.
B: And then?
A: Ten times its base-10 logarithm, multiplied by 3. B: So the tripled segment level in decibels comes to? 75.2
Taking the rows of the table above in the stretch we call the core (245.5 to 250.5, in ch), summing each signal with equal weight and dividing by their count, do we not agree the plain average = 334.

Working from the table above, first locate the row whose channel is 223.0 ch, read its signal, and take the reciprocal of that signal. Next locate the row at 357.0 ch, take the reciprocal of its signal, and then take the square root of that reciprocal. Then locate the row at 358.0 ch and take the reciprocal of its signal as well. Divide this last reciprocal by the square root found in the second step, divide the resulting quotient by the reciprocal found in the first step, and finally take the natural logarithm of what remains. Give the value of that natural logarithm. 2.94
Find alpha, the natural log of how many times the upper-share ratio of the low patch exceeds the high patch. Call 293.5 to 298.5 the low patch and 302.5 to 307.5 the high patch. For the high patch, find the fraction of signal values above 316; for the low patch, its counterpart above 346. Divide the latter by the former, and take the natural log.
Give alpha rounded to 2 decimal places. -0.22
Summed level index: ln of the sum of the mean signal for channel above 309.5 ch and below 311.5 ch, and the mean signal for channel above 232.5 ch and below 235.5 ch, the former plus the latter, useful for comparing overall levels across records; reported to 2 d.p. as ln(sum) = 6.51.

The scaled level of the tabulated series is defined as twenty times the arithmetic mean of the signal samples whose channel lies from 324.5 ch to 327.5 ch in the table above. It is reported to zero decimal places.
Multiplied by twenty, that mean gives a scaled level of 7587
